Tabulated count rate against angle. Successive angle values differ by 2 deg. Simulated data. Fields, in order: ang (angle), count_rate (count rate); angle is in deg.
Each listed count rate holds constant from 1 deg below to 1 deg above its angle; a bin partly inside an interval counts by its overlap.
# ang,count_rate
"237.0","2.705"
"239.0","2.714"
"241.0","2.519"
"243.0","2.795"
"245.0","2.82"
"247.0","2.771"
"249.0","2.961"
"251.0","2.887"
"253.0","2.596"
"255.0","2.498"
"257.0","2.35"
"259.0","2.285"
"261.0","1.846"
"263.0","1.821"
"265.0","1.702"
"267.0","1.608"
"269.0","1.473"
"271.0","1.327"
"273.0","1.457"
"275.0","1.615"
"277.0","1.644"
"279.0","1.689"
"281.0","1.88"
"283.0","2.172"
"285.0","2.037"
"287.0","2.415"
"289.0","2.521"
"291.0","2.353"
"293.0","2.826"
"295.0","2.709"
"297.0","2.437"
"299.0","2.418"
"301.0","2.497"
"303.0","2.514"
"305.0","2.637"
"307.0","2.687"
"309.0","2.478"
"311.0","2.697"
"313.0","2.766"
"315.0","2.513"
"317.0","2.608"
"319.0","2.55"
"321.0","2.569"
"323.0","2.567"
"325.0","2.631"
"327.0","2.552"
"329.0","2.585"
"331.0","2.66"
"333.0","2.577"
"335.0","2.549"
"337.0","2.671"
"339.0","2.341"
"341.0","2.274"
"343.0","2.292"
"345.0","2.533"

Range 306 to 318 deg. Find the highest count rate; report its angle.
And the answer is 313.0 deg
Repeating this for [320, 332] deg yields 331.0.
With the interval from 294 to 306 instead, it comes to 295.0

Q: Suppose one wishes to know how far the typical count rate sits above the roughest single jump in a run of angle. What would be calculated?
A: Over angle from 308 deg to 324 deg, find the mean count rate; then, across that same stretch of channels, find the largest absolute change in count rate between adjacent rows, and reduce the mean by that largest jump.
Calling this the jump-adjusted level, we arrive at 2.3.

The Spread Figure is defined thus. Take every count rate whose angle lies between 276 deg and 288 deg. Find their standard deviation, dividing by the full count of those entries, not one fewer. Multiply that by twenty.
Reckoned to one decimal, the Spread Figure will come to 5.4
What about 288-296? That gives 3.6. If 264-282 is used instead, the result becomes 3.1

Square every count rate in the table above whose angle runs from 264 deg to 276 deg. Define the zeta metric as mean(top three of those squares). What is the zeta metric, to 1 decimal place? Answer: 2.7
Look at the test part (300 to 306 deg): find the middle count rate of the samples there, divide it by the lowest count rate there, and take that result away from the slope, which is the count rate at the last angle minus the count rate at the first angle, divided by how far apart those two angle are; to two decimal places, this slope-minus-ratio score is -0.97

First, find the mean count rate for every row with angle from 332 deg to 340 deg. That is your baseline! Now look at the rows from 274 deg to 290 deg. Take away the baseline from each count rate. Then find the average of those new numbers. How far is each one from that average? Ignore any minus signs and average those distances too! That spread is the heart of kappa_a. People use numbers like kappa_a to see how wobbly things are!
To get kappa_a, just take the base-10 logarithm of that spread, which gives -0.54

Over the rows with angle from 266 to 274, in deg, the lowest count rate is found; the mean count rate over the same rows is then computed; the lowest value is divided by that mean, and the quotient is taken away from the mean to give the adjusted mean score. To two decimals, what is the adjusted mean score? 0.56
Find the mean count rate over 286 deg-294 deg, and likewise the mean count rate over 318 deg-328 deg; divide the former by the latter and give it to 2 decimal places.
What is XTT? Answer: 0.98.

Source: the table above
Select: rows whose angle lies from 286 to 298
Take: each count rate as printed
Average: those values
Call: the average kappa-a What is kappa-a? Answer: 2.54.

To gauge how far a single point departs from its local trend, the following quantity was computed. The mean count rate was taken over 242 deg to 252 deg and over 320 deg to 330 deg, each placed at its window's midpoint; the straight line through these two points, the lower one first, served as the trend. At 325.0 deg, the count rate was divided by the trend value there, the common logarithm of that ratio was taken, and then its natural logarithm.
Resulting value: -4.8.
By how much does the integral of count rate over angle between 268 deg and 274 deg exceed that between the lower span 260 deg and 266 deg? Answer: -2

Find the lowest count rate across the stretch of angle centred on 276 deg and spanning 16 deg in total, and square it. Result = 2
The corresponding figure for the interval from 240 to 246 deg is 6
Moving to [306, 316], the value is 6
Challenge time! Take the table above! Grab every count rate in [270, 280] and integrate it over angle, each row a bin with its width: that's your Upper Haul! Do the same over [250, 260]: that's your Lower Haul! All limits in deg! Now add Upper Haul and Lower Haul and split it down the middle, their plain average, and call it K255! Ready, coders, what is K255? 20.3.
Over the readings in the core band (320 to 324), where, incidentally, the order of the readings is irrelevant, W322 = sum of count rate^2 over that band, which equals 13.2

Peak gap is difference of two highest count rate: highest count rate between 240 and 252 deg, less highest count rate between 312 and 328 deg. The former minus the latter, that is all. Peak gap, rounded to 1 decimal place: 0.2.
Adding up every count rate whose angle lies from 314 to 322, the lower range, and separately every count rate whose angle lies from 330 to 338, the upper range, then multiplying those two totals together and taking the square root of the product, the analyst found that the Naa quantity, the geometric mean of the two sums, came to 10.3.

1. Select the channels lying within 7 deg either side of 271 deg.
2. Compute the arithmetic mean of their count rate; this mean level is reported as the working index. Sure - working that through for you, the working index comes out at 1.55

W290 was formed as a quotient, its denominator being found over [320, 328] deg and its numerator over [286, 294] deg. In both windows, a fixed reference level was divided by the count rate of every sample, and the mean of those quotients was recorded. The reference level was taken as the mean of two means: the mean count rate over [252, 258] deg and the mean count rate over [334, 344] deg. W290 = 1.03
